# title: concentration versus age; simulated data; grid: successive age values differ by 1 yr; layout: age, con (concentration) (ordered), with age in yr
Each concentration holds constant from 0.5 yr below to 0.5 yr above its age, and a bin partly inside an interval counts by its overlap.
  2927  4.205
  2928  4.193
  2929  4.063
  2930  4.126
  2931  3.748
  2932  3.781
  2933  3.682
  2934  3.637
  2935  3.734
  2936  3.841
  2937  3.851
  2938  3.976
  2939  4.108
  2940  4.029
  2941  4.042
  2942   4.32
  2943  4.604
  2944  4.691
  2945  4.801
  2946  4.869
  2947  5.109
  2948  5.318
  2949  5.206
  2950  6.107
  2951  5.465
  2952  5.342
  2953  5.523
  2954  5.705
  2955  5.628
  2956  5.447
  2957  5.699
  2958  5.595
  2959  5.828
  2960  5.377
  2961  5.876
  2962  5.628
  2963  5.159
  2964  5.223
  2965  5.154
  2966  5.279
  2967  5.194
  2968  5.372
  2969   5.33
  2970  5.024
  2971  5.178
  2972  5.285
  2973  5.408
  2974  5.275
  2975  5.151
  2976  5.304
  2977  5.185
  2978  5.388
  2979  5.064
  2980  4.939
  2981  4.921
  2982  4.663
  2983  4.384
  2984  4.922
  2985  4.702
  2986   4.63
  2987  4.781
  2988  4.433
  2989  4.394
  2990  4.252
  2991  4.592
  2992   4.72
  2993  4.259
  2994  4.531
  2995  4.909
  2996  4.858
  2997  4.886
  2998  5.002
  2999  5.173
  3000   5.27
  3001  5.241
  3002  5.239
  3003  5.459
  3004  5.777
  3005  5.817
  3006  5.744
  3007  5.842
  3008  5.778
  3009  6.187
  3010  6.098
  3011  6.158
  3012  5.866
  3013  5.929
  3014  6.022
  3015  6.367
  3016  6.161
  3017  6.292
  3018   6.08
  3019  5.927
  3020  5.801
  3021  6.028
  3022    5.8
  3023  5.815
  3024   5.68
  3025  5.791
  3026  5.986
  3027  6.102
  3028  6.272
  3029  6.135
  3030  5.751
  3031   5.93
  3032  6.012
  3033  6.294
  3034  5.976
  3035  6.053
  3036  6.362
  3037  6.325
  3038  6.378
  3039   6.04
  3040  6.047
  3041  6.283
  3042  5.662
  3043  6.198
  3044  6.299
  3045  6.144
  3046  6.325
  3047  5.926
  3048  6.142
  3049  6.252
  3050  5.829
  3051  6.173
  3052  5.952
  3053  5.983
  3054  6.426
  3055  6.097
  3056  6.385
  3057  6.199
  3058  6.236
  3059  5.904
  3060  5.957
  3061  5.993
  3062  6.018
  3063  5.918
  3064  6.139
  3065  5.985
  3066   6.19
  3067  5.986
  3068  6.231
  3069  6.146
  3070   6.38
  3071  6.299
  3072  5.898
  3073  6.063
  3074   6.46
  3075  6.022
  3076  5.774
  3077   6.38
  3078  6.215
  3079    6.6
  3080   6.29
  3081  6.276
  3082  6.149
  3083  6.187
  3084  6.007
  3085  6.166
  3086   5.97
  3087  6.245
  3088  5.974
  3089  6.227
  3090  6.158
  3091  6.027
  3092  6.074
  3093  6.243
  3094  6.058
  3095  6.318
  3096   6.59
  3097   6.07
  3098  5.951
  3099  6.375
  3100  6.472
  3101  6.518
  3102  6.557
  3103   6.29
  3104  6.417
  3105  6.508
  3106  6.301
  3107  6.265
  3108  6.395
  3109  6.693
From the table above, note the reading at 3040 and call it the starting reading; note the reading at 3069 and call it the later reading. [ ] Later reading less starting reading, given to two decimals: 0.10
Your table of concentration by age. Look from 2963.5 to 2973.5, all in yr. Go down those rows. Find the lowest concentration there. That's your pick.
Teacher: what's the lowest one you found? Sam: 5.024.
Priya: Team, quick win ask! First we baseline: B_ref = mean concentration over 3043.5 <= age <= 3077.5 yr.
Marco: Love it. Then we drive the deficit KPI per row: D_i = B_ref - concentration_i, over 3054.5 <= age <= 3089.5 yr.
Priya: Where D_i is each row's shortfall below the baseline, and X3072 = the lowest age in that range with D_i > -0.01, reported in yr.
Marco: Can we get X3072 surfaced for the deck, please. 3055 yr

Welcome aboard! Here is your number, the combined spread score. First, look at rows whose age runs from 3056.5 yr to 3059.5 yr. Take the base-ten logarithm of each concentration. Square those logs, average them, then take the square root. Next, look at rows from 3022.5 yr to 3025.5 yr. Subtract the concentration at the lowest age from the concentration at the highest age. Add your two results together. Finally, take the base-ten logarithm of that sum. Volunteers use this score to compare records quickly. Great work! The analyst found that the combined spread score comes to -0.12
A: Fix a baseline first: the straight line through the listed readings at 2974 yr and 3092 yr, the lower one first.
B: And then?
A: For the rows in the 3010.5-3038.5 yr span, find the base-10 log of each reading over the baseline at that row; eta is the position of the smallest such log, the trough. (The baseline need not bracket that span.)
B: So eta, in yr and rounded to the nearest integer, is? 3024 yr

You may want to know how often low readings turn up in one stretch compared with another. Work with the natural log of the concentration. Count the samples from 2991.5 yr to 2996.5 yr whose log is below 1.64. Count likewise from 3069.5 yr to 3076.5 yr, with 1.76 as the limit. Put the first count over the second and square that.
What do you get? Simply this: 25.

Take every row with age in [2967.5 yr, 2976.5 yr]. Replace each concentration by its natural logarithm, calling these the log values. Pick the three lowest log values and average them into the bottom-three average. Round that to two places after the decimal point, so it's 1.63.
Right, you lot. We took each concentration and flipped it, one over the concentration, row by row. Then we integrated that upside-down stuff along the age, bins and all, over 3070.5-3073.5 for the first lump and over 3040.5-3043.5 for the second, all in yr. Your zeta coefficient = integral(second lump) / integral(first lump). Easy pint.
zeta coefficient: 1.01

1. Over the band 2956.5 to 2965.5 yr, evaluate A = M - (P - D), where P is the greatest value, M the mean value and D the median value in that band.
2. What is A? 5.2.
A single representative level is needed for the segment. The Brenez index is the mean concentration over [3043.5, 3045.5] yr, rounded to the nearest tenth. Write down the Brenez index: 6.2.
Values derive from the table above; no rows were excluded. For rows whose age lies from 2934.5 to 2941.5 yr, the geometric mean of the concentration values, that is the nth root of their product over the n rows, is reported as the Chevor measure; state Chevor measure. 3.9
